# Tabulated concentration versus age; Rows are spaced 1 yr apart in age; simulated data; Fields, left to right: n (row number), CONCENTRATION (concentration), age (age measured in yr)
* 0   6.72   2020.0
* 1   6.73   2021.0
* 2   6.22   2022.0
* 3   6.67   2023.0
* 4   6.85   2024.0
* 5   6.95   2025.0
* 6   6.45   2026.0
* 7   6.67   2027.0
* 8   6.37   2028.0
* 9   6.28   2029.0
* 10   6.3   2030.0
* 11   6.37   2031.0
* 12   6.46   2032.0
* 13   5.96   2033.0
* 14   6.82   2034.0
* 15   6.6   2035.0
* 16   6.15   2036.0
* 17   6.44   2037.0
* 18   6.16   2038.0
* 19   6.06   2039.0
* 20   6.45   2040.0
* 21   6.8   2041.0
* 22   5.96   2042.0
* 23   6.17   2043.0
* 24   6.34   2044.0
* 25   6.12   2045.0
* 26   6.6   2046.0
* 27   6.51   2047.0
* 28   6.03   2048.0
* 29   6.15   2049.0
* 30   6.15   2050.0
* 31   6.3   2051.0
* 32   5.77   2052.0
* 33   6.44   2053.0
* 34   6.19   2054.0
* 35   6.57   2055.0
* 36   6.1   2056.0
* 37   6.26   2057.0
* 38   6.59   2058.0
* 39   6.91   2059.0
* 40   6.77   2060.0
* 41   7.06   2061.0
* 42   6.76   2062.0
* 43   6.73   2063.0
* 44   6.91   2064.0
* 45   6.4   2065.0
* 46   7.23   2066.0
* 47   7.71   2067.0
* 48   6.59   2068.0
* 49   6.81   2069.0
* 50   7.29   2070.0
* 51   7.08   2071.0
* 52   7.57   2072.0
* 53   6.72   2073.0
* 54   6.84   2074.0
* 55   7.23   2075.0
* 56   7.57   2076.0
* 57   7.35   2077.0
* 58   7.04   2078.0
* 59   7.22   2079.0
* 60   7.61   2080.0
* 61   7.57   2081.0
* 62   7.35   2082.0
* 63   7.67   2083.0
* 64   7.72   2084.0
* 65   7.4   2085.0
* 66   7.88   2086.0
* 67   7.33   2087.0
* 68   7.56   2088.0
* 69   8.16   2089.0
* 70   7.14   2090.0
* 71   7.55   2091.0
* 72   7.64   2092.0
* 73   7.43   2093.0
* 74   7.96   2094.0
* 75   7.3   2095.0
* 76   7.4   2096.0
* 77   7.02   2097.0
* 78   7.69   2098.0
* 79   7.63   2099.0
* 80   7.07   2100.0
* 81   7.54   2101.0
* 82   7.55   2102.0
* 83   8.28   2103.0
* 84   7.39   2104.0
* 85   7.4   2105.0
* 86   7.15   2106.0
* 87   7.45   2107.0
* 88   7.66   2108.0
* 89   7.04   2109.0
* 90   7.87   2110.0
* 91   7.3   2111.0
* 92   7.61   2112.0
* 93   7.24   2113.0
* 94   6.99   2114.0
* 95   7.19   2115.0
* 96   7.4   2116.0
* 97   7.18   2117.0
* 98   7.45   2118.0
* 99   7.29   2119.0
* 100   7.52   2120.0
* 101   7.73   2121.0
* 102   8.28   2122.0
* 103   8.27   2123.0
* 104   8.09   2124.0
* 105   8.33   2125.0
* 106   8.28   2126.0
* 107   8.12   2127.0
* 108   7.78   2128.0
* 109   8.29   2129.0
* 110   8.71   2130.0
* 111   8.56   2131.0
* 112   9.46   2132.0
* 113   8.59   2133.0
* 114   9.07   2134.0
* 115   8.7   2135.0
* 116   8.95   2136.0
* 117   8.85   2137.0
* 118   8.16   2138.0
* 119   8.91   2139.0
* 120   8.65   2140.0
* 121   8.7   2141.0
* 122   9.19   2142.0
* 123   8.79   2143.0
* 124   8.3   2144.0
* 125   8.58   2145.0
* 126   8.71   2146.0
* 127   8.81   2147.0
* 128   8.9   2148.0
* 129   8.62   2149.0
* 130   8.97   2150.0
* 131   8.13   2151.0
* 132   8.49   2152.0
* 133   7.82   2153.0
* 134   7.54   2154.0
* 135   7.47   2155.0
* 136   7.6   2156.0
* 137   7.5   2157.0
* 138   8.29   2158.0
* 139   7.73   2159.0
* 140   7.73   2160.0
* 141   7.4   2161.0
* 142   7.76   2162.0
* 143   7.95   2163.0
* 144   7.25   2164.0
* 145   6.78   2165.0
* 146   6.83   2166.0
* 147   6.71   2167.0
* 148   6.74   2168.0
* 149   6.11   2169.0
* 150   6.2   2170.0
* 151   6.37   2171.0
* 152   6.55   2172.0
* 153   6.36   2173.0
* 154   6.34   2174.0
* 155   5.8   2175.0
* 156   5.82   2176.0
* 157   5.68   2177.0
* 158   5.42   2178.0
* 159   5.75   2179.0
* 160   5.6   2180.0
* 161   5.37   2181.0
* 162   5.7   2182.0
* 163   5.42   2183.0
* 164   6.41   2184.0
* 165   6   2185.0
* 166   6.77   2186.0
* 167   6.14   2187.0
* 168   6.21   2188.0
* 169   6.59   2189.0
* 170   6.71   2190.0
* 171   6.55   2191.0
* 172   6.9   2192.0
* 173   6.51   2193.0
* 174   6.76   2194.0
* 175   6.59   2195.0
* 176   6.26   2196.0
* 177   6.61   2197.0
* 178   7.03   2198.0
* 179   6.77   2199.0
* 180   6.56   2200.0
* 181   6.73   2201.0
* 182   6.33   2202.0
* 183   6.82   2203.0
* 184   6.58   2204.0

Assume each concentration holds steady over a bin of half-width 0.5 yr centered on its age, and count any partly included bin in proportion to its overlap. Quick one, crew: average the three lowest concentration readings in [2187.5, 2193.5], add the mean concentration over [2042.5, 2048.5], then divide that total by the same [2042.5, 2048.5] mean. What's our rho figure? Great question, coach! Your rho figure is 2.02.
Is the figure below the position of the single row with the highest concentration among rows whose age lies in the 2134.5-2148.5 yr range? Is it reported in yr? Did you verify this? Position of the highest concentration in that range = 2142.0 yr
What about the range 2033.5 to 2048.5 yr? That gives 2034.0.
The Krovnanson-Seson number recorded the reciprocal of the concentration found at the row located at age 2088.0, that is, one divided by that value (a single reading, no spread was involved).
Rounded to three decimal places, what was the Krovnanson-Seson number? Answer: 0.132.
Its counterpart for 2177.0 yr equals 0.176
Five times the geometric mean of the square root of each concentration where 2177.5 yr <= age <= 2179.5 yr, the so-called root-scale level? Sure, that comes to 11.8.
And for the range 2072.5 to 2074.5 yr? 13.0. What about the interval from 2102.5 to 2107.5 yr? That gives 13.7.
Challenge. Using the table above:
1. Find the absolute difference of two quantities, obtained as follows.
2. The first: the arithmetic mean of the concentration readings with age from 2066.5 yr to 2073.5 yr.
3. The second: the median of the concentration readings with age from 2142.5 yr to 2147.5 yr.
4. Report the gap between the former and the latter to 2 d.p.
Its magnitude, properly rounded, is 1.60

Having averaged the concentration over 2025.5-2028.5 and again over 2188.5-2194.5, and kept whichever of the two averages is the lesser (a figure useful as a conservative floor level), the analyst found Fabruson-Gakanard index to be 6.50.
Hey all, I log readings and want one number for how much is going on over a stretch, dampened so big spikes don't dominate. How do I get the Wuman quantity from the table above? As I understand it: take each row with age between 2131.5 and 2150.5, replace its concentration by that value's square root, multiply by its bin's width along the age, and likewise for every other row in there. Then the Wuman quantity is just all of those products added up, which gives 56.3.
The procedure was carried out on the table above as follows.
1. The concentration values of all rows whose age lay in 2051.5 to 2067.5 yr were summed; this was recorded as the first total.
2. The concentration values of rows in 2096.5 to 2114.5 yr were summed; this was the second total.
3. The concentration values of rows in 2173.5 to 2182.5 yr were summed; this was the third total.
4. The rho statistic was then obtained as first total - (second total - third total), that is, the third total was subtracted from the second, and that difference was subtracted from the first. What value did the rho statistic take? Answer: 24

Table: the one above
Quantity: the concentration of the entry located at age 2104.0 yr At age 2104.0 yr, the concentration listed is 7.39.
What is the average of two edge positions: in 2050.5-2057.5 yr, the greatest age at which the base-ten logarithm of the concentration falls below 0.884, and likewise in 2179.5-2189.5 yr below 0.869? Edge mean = 2123.0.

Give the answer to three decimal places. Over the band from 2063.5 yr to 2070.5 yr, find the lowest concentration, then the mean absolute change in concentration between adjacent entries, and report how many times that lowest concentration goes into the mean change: 0.095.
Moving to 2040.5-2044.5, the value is 0.068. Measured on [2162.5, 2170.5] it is 0.049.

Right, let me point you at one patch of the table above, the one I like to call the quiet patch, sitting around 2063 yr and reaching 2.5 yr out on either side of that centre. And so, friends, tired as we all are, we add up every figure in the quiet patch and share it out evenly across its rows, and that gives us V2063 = 6.8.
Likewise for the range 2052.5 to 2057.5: 6.3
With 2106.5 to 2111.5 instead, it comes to 7.5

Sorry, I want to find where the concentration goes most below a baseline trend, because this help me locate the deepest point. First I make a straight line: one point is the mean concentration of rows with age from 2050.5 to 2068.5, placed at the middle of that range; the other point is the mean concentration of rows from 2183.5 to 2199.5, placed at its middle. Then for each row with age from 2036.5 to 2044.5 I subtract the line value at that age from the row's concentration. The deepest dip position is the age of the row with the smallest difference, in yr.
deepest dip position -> 2042.0 yr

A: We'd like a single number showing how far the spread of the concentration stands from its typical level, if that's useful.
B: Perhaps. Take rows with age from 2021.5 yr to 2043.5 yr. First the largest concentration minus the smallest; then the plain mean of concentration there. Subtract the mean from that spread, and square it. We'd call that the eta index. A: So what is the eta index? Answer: 29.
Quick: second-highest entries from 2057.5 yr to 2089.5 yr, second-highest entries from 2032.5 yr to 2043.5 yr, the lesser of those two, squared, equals 46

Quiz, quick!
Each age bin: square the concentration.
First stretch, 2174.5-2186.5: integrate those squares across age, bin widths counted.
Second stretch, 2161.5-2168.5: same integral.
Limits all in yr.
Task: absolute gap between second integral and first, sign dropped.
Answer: 48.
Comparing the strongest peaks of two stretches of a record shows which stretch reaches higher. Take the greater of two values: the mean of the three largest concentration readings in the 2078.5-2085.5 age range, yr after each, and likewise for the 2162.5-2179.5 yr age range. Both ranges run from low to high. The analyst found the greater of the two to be 7.7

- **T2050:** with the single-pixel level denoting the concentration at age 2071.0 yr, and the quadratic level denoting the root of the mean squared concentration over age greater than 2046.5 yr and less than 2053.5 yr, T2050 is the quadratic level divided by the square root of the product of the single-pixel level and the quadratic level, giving 0.94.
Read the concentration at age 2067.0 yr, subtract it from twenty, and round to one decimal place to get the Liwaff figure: 12.3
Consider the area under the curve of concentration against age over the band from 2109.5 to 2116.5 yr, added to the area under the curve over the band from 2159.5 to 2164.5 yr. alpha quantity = 90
